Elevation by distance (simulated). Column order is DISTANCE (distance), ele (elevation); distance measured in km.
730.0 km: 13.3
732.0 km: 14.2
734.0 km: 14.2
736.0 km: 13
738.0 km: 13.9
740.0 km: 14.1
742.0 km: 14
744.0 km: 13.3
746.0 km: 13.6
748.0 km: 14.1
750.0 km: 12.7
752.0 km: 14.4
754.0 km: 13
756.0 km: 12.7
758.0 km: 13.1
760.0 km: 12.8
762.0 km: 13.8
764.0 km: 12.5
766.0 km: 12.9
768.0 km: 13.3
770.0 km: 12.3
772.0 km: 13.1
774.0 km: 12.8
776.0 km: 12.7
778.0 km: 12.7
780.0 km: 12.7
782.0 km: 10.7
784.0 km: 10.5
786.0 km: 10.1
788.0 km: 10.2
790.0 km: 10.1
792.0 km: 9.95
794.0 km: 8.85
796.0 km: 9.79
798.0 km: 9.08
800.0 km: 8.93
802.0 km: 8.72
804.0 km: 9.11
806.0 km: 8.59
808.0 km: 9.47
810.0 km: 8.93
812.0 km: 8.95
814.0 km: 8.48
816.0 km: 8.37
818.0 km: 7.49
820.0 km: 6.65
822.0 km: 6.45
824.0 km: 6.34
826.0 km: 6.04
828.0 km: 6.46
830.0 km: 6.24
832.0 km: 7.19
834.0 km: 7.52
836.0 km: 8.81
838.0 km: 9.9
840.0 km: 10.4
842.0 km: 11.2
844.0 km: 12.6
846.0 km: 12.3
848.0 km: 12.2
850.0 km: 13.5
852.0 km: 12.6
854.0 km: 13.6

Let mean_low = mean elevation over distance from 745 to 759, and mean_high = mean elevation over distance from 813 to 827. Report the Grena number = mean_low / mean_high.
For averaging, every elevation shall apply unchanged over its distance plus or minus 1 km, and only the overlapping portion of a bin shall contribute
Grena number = 1.9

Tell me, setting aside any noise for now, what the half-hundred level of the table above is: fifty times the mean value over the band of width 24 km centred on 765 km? 646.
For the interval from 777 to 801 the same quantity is 515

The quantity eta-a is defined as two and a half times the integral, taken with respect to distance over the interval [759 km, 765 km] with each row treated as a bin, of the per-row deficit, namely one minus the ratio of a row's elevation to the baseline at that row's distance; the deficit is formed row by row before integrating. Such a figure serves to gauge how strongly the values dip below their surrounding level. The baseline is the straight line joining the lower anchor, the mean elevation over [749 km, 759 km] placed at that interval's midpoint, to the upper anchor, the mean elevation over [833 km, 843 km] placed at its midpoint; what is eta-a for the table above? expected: 0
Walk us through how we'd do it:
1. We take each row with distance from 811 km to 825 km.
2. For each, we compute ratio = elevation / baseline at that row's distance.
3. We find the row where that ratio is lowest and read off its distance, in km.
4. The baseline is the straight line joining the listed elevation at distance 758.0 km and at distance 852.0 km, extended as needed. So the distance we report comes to 824.0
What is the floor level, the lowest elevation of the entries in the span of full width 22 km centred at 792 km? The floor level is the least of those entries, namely 8.72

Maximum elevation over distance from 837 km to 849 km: 12.6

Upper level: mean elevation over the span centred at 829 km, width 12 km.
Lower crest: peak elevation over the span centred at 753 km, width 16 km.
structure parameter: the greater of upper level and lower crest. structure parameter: 14.4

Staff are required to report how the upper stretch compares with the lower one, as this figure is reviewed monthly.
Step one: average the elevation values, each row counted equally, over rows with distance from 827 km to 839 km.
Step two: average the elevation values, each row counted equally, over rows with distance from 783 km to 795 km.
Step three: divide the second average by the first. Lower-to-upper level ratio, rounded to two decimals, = 1.29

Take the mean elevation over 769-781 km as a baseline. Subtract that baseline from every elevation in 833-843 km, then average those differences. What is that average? -3.2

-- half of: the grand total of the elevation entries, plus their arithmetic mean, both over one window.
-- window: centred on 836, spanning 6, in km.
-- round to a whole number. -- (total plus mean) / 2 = 17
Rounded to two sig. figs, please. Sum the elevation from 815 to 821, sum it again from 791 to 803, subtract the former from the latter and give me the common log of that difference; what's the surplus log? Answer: 1.5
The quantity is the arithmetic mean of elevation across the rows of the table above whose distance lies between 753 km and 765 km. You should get 13.0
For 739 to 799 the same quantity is 12.2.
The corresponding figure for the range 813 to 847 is 8.4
